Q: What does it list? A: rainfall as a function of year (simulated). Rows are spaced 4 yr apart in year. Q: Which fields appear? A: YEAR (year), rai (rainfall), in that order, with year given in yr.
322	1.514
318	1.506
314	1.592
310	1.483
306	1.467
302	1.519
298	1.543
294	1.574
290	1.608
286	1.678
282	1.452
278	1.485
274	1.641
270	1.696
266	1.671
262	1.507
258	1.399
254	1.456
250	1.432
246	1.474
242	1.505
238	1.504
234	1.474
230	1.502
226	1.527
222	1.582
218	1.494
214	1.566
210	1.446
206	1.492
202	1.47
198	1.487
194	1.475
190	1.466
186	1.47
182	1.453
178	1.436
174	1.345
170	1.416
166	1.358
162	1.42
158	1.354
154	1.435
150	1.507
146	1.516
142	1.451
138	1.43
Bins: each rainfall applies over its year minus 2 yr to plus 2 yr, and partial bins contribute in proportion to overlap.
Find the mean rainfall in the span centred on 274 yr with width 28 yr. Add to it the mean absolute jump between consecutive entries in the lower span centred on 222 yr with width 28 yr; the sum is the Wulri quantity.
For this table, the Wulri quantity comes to 1.655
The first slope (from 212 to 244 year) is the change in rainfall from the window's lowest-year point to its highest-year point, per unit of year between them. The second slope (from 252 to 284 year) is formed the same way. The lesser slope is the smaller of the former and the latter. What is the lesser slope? -0.0022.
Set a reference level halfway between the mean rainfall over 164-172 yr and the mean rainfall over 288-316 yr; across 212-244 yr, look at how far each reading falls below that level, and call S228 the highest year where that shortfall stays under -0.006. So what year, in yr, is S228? 242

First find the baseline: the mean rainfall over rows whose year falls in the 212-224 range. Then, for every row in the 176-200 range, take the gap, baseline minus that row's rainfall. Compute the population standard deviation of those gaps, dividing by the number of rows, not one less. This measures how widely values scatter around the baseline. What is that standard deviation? 0.016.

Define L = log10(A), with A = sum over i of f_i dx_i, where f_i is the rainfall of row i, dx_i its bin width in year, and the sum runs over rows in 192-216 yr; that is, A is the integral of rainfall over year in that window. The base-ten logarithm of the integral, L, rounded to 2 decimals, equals 1.55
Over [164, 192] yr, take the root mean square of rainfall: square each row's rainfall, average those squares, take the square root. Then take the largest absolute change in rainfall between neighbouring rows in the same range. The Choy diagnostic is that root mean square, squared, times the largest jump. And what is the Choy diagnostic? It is 0.18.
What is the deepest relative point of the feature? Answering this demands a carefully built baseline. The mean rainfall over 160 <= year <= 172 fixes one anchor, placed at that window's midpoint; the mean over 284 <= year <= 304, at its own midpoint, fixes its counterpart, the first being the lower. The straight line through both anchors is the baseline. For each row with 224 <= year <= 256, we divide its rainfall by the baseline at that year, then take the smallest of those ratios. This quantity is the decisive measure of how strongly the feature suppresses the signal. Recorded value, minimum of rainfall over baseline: 0.94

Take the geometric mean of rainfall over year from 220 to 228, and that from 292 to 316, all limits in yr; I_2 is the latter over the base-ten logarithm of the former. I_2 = 8.0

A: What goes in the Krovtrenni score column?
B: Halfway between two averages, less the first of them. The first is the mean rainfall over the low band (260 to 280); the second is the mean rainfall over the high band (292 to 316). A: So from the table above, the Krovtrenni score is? -0.035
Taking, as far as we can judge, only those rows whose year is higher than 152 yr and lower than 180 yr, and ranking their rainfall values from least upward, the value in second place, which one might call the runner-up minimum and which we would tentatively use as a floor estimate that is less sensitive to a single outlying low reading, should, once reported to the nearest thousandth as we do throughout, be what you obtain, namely 1.354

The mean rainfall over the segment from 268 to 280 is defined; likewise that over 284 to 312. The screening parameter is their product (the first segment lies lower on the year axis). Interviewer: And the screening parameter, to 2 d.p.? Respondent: 2.50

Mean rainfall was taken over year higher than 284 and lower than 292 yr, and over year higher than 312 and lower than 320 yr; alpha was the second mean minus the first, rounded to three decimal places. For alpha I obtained -0.094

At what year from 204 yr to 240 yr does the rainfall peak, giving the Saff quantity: 222 yr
